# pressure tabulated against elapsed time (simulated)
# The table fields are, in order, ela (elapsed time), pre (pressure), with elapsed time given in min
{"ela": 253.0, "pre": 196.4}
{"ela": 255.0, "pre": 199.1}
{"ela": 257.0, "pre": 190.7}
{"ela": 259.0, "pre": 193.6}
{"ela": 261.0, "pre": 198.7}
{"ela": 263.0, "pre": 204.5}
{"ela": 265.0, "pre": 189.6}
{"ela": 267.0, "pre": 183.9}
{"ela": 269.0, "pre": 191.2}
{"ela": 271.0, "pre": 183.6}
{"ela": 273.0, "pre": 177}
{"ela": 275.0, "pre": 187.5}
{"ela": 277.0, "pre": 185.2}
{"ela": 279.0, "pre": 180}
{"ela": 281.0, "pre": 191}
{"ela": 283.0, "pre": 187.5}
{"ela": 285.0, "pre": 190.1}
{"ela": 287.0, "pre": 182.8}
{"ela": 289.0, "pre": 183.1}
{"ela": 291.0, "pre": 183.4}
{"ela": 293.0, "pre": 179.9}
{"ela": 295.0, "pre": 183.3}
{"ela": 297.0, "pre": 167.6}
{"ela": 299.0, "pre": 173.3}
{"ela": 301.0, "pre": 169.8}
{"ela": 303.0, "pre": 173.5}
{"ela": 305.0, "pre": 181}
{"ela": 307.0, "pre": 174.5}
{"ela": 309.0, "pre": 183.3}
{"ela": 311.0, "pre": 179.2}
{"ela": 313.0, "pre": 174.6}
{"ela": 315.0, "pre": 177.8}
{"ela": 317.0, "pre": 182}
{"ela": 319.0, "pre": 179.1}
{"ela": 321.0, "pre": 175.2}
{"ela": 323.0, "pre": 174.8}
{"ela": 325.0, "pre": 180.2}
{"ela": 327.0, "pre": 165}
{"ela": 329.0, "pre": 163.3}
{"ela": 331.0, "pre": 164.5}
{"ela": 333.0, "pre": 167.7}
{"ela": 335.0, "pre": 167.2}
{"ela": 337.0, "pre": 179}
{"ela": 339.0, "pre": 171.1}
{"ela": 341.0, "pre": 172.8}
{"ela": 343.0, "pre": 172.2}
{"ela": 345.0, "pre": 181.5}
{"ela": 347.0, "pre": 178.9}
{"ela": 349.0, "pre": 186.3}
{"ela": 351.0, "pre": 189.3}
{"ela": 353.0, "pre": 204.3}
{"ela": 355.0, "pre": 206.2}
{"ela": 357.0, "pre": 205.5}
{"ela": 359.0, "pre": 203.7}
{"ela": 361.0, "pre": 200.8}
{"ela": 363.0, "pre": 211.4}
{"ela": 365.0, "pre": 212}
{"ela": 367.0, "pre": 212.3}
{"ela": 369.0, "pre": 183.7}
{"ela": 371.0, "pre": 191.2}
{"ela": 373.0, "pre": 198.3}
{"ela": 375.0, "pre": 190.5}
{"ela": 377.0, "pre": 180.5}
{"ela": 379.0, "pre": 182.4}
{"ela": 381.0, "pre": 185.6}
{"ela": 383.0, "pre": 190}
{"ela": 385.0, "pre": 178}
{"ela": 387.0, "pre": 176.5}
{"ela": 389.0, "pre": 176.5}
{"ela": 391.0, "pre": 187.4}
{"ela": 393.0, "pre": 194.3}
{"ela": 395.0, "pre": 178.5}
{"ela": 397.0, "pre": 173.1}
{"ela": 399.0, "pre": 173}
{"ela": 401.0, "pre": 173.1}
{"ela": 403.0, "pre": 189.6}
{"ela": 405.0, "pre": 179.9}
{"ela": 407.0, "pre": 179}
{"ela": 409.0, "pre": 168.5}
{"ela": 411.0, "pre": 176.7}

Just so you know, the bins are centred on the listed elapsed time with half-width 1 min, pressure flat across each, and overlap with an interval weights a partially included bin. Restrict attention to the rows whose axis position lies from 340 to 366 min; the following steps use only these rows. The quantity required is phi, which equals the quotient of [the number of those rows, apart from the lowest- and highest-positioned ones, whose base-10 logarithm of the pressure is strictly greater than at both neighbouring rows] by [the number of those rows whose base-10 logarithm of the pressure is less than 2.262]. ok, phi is 0.50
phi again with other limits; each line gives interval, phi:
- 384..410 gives 0.20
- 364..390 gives 0.60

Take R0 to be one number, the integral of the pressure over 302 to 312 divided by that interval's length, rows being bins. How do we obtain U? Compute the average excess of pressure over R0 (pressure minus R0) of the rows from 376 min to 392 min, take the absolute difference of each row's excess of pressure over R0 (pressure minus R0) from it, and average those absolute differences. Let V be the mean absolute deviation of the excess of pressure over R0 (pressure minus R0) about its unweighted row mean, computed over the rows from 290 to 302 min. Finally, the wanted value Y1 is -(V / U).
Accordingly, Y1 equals -1.41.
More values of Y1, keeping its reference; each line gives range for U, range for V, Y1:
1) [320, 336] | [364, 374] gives -1.93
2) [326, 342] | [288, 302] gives -1.45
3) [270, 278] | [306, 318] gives -0.93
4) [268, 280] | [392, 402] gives -1.65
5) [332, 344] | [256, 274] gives -2.01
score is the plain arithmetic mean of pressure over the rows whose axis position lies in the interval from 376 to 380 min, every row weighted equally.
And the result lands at 181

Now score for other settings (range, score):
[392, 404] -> 180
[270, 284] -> 185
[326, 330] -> 164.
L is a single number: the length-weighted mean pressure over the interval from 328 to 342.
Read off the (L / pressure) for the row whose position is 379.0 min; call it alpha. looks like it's 0.93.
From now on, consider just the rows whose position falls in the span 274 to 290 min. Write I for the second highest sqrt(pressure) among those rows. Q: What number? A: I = 13.8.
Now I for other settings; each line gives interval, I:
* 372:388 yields 13.8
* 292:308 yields 13.5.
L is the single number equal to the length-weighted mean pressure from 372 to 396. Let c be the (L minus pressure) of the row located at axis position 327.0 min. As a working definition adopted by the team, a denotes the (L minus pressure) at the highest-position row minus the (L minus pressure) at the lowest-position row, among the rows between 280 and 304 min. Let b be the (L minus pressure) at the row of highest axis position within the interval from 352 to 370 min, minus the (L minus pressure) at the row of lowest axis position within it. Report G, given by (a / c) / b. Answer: 0.04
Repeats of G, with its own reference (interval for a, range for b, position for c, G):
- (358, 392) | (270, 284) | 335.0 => -0.24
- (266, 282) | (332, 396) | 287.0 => 0.32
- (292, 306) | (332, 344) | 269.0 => -0.04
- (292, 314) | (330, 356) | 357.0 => 0.01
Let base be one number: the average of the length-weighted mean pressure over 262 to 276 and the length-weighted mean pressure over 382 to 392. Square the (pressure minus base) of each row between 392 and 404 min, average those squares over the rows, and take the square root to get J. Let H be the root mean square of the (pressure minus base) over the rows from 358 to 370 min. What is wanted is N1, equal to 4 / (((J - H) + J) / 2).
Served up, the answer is -4.0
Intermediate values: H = 21.6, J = 10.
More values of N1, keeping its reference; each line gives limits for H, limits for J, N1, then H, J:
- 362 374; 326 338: 0.5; 20.0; 18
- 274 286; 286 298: 0.7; 4.1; 8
